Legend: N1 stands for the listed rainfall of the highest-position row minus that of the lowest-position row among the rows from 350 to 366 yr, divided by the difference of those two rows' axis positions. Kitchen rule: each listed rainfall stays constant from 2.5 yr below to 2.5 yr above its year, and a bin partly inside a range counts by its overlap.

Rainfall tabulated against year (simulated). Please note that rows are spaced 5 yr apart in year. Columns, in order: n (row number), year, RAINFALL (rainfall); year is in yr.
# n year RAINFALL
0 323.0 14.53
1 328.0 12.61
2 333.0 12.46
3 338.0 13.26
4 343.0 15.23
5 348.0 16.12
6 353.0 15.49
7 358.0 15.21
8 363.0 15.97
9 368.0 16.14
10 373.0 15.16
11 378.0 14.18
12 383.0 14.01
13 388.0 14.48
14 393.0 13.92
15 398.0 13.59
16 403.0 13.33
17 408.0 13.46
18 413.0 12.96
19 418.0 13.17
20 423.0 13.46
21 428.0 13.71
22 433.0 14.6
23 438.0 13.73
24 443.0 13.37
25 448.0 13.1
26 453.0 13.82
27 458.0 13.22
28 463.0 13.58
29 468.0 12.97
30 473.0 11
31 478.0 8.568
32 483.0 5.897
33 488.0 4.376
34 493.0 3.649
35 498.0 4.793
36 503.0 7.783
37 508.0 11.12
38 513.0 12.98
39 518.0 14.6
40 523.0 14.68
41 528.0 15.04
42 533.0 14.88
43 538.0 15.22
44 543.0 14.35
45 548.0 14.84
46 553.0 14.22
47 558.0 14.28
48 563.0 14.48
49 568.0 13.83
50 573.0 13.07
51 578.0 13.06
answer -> 0.048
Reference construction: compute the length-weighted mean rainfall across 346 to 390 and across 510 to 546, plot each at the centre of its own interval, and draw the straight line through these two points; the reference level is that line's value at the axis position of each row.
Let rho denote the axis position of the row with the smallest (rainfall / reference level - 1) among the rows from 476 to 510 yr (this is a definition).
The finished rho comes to 493.0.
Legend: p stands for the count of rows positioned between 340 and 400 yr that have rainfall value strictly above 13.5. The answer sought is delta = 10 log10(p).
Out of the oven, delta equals 10.8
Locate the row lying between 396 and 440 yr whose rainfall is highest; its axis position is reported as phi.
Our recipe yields 433.0 yr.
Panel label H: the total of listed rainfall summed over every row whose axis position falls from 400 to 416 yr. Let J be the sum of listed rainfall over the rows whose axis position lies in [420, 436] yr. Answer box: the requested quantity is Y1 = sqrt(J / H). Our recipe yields 1.03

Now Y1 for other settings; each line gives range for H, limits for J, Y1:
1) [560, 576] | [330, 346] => 0.99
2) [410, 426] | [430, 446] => 1.03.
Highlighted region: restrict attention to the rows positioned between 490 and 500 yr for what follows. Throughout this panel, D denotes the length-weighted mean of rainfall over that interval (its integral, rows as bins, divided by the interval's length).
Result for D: 4.2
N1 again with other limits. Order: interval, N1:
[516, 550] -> 0.008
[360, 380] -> -0.119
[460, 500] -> -0.251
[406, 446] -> -0.003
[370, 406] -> -0.061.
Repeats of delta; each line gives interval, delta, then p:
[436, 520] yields 6.0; 4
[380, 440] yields 8.5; 7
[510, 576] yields 10.4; 11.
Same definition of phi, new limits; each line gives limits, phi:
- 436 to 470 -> 453.0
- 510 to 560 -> 538.0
